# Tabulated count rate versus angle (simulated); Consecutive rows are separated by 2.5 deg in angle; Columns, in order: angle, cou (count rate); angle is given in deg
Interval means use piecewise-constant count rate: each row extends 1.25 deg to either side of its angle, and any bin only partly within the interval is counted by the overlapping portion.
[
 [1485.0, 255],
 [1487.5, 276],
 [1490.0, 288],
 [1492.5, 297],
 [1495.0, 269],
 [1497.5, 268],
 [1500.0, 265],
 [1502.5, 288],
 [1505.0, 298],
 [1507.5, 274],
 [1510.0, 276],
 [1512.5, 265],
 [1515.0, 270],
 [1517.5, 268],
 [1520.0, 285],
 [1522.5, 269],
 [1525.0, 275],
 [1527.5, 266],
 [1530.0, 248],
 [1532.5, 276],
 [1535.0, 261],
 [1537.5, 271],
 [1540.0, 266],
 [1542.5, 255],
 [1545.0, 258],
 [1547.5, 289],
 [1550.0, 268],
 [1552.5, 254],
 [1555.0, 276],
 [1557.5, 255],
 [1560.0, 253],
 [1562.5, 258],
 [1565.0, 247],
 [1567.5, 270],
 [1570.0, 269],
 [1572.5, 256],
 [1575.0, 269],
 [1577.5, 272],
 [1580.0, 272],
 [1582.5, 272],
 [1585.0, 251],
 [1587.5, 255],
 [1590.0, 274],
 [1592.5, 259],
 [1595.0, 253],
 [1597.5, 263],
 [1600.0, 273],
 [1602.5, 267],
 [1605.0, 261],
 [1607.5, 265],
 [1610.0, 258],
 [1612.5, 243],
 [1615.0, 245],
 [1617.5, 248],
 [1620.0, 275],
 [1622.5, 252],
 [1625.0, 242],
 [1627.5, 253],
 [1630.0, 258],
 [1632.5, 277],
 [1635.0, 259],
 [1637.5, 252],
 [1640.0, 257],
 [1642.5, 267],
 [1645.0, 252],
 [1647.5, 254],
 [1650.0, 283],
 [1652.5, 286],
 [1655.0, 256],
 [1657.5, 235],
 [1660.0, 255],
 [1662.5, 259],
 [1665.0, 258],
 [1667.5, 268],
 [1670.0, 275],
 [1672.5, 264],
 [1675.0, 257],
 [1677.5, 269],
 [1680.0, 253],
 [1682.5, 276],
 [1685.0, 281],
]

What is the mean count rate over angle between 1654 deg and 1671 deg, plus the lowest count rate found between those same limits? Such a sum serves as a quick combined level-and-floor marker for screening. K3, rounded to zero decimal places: 493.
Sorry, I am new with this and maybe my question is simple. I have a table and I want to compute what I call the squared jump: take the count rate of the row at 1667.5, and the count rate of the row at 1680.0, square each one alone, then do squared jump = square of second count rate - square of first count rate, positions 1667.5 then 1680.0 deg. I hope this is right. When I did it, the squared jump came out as -7815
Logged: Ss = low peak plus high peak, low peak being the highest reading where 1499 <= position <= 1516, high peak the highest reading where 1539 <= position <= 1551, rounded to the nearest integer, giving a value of 587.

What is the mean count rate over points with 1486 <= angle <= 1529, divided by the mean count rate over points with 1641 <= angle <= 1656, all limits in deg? 1.04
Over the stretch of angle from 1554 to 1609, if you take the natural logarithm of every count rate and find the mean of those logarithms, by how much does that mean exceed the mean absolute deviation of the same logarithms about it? 5.54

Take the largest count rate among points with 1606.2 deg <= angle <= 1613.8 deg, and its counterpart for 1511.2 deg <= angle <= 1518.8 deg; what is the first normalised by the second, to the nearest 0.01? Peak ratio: 0.98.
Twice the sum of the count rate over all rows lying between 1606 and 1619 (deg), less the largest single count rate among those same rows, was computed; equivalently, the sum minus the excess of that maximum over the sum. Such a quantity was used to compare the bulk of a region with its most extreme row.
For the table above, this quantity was 2253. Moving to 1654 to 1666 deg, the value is 2267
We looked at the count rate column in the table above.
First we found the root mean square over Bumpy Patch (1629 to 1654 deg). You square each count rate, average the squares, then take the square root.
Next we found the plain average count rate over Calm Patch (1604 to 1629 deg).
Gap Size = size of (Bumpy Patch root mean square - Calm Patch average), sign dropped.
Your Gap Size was 11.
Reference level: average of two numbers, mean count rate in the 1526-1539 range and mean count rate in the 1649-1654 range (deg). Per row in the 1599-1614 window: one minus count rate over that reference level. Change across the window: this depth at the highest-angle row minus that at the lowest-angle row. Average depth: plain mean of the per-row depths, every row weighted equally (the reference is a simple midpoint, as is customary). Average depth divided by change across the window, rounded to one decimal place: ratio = 0.4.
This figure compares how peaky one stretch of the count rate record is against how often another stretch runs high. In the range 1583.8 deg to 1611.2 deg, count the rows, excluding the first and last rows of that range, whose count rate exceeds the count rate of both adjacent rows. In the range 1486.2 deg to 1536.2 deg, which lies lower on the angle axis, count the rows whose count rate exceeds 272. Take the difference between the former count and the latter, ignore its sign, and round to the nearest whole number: 7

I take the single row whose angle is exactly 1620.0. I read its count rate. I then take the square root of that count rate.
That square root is 16.6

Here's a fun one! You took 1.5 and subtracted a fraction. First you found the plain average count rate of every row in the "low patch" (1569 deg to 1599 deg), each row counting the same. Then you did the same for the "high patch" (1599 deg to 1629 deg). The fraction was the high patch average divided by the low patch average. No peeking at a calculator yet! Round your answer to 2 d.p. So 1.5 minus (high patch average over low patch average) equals 0.53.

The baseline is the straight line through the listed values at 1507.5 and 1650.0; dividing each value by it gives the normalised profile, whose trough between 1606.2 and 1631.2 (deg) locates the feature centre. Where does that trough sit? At 1625.0 deg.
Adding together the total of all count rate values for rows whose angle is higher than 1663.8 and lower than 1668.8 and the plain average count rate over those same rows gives 789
